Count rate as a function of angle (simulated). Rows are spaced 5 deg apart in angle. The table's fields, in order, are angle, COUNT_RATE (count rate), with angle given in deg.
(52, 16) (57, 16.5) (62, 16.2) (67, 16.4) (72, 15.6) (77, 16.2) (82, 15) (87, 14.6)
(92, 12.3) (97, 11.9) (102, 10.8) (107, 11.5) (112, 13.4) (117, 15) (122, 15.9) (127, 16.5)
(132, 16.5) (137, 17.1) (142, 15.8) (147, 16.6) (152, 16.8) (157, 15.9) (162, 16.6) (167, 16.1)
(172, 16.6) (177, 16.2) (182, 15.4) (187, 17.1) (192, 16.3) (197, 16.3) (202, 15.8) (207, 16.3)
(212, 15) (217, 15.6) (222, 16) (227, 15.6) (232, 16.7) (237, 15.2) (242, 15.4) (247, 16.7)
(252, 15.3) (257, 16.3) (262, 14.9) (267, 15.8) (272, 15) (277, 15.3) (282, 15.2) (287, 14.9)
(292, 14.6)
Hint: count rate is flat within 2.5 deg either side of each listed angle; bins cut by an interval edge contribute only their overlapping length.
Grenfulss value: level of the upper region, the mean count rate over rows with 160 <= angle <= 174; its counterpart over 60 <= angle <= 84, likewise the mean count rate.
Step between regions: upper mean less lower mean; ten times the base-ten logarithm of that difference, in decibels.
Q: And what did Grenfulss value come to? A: -3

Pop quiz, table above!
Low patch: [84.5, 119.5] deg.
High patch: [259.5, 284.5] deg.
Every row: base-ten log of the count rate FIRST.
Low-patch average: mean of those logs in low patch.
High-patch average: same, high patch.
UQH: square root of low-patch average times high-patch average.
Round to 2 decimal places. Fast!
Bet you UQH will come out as 1.14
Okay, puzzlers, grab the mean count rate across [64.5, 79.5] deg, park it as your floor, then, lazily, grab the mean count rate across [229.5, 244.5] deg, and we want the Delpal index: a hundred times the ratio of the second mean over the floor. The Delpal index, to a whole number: 98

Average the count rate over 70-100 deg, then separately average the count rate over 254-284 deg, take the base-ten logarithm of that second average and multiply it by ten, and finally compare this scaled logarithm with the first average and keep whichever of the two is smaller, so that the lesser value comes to 11.9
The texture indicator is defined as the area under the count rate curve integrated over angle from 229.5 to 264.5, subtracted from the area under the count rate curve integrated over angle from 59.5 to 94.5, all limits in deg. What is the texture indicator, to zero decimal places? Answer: -21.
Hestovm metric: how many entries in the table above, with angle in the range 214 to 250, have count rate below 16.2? 5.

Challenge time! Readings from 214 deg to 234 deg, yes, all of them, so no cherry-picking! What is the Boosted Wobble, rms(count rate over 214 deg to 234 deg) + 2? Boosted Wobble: 18.0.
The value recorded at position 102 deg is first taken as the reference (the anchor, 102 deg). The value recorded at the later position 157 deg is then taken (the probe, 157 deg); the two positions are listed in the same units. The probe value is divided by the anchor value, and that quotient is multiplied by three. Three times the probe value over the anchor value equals 4.42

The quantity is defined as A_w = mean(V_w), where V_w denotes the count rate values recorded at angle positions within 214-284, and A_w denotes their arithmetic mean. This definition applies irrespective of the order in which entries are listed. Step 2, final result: 15.64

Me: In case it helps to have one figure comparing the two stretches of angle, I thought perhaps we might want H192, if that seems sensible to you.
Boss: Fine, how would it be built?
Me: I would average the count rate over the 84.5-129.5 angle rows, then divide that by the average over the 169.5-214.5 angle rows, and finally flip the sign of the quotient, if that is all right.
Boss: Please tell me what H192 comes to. -0.84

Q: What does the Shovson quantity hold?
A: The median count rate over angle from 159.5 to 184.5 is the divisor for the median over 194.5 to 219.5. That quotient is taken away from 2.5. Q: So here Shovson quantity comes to 1.52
